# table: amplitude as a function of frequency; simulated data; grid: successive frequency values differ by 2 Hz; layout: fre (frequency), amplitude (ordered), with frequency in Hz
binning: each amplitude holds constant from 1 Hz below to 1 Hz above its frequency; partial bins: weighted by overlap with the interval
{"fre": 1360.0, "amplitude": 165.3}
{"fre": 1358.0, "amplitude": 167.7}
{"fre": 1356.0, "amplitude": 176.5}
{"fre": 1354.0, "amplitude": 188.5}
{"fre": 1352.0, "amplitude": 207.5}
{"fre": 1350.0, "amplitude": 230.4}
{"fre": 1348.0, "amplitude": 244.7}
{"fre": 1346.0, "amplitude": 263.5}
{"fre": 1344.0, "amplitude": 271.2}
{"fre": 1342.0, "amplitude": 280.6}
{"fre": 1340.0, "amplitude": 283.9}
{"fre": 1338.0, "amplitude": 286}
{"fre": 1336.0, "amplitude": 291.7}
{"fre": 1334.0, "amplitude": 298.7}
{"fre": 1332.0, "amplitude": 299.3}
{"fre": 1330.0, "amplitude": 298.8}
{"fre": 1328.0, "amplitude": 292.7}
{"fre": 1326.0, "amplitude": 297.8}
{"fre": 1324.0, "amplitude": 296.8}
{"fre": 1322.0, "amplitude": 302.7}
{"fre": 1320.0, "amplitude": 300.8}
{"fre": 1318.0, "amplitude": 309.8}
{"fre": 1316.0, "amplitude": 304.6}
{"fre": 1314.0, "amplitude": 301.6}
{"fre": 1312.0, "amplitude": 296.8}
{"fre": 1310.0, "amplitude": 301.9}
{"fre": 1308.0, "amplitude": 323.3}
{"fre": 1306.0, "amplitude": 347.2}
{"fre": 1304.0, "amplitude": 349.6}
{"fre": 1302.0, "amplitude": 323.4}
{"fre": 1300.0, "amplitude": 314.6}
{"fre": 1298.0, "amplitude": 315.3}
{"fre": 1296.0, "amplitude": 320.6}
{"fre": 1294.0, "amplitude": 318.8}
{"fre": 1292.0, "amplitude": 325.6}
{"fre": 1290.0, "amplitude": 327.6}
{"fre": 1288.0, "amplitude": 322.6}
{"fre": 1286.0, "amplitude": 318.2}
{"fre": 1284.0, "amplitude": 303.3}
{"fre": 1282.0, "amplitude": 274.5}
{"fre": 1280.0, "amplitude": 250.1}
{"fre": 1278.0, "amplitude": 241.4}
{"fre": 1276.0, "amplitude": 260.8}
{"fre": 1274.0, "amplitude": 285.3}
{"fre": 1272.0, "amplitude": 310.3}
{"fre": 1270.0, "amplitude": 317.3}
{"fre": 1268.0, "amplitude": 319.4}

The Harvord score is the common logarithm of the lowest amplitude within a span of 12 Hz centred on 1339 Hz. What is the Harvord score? 2.433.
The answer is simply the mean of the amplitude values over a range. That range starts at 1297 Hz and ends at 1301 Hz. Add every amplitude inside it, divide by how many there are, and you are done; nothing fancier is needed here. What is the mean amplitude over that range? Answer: 315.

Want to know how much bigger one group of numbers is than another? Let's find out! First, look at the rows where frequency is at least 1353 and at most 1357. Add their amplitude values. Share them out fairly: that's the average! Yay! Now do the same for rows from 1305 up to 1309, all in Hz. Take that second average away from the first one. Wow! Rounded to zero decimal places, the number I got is -153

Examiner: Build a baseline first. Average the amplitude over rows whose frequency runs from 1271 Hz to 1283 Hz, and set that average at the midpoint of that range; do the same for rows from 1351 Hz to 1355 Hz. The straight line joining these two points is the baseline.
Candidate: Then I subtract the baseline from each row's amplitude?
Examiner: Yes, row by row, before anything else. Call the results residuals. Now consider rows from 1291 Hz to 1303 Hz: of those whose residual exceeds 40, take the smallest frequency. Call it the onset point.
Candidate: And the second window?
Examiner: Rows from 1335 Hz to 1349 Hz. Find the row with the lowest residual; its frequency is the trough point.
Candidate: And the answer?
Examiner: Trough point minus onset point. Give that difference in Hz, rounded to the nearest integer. 56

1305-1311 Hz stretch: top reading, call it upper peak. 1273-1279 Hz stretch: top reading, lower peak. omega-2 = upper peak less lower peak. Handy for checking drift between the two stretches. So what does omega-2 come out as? 62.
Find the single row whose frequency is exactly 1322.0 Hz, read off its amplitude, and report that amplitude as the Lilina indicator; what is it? 302.7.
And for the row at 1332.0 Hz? 299.3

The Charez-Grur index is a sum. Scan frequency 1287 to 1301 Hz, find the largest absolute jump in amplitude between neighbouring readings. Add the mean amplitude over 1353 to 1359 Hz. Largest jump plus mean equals 184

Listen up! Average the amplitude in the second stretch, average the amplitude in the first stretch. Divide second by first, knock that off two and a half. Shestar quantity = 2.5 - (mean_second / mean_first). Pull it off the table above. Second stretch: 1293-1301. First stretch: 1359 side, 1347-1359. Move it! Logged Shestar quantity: 0.93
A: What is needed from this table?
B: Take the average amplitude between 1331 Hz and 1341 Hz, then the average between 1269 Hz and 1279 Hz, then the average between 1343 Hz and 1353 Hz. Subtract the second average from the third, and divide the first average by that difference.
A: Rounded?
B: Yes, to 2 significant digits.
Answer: -7.4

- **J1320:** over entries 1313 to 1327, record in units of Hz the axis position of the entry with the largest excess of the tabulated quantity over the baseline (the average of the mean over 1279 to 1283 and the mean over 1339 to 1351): 1318.0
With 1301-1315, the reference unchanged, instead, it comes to 1304.0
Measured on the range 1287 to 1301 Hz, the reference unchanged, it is 1290.0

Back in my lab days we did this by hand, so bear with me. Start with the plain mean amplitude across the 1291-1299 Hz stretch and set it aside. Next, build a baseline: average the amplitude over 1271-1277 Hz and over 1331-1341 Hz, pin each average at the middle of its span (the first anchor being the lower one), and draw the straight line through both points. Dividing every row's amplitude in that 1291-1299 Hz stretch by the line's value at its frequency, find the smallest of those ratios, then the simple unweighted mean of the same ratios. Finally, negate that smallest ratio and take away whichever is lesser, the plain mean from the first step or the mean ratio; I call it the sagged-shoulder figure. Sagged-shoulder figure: -2.21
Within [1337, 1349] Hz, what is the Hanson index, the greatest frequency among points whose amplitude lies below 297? 1348.0 Hz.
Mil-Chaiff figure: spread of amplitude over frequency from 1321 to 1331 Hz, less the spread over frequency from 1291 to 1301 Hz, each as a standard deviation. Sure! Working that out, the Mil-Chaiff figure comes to -1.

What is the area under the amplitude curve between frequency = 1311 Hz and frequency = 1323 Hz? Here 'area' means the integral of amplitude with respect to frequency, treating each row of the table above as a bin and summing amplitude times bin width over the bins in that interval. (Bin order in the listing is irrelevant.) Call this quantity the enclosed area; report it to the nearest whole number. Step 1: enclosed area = 3633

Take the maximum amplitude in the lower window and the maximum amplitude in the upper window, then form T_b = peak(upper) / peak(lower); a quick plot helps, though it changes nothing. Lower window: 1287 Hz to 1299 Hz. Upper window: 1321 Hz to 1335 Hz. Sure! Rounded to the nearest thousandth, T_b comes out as 0.924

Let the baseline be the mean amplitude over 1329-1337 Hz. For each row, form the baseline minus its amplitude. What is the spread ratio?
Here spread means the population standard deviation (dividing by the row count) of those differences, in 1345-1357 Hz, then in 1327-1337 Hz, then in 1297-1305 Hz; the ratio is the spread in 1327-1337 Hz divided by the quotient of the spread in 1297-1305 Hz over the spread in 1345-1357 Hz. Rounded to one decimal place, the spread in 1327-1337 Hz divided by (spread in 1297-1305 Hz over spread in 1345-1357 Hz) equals 7.2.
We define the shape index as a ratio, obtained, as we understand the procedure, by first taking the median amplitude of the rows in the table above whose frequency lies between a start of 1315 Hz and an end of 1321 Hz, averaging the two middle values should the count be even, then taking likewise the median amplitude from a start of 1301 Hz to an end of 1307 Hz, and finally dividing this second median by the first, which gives 1.14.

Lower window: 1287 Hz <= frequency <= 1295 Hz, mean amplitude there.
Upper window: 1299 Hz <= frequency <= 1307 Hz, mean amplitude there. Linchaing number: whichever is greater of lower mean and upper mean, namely 334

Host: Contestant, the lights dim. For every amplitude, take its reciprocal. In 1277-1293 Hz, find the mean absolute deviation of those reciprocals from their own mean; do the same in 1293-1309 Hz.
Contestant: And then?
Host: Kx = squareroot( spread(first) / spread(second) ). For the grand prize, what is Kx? 1.9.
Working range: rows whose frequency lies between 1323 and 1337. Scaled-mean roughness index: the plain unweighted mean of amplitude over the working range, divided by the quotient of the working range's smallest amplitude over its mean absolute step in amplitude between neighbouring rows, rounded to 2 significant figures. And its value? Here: 3.4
